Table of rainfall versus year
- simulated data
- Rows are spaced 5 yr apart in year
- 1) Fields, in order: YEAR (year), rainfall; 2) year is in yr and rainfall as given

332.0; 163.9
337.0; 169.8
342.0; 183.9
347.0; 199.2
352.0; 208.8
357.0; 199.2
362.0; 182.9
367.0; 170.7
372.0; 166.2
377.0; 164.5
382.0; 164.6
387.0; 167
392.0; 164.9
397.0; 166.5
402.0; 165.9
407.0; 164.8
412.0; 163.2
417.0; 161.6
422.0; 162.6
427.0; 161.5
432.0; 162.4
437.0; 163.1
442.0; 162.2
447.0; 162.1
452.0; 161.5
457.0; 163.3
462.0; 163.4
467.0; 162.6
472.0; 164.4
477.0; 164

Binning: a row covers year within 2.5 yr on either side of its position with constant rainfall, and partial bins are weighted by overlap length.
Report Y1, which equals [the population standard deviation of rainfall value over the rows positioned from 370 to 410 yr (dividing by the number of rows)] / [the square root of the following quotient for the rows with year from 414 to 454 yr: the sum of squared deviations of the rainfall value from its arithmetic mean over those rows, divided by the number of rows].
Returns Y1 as 1.7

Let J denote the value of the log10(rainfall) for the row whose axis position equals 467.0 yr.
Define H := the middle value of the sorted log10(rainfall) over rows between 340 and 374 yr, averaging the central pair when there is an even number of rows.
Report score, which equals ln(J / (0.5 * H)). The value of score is 0.67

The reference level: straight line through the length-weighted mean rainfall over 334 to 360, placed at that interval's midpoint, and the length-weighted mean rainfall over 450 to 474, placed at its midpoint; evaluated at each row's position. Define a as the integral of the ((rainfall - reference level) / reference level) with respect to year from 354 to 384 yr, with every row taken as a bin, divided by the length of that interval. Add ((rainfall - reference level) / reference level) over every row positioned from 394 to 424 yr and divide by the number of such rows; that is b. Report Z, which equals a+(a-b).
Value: -0.048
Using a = -0.058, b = -0.068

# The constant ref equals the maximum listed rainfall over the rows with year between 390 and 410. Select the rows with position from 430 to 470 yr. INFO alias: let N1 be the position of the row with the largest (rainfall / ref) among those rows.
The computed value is 462.0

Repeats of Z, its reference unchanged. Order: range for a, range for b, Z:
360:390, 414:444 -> -0.117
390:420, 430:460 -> -0.114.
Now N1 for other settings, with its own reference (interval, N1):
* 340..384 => 352.0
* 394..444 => 397.0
